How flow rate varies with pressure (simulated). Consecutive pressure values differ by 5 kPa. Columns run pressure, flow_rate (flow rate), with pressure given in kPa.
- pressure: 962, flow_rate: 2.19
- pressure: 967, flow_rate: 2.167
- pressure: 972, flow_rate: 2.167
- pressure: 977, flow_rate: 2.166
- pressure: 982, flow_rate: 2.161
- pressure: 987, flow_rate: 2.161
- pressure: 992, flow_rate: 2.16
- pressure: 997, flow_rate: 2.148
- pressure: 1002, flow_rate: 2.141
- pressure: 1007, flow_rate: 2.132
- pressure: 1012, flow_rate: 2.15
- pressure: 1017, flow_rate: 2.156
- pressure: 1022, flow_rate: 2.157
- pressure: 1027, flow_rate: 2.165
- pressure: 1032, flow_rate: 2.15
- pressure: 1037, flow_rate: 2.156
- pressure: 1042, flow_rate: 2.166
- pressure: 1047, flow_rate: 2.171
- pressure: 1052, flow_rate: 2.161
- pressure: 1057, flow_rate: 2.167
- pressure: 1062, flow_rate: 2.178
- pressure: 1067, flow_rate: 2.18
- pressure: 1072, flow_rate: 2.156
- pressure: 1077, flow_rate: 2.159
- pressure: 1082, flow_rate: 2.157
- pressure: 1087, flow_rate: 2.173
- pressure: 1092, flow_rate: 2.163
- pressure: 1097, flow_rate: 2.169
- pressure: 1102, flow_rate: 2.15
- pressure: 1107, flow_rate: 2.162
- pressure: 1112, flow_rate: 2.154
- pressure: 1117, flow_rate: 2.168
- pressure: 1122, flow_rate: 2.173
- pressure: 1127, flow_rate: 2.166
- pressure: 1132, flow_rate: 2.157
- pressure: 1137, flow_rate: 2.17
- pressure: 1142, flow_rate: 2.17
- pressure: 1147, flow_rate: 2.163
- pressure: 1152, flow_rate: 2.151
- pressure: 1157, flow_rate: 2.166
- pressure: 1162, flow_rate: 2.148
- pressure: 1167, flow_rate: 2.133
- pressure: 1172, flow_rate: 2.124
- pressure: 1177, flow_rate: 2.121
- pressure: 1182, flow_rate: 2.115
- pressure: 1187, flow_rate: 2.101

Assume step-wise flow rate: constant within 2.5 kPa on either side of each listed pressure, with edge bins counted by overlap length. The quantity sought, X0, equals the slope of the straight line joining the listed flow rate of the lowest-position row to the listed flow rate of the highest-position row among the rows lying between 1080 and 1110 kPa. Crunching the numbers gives 0.0002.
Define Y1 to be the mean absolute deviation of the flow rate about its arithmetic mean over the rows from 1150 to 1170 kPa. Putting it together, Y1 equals 0.0090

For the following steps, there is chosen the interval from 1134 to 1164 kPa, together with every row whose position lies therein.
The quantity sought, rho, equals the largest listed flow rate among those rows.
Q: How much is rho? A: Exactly 2.17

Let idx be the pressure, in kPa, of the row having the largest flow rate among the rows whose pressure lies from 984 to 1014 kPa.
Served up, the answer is 987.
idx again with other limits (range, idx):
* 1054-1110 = 1067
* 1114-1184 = 1122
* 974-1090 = 1067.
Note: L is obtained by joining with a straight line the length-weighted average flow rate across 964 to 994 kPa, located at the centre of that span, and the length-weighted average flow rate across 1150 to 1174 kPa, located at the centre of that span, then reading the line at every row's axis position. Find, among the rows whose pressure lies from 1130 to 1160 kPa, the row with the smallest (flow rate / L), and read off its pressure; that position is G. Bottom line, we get 1152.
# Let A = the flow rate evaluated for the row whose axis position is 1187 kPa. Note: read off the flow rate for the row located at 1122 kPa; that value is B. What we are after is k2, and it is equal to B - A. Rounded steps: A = 2.101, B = 2.173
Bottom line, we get 0.072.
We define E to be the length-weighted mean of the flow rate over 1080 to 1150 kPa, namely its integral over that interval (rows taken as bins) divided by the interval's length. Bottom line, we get 2.164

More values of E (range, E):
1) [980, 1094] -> 2.159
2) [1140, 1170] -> 2.154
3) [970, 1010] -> 2.154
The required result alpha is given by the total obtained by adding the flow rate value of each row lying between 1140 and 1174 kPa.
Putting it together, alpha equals 15.1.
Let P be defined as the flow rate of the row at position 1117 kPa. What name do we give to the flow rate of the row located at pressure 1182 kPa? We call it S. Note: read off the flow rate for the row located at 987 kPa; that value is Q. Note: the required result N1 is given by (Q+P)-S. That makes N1 2.21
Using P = 2.168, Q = 2.161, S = 2.115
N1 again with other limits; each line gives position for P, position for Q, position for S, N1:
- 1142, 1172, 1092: 2.13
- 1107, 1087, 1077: 2.18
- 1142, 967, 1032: 2.19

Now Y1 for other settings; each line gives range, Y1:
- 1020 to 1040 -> 0.0040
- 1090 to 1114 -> 0.0061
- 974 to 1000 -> 0.0045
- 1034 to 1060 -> 0.0046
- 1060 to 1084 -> 0.0104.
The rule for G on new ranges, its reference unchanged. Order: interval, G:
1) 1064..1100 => 1072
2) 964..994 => 982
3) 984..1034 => 1007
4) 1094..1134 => 1102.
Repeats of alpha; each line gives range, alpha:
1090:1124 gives 15.1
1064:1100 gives 15.2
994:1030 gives 15.0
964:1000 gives 15.1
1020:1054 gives 15.1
